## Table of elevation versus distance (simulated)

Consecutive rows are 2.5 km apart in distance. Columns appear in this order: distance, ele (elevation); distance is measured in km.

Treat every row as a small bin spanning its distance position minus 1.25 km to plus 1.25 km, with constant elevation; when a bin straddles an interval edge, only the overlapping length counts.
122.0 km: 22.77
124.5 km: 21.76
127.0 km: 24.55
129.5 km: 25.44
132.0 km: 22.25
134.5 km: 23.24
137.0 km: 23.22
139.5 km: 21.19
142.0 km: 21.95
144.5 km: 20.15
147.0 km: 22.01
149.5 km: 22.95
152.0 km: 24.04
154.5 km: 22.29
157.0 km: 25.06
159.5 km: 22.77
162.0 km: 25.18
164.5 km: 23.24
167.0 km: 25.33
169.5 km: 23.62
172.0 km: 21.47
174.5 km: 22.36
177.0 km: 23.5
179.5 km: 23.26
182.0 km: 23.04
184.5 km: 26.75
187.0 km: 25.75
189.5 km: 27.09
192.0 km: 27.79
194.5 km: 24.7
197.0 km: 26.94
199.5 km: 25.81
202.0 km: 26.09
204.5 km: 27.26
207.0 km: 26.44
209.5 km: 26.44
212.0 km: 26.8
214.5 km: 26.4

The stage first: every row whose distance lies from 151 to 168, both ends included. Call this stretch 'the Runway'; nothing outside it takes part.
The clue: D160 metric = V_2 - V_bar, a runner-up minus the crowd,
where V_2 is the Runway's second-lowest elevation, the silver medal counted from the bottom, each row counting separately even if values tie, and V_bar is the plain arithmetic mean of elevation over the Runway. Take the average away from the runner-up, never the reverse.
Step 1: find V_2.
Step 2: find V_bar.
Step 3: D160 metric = -1.2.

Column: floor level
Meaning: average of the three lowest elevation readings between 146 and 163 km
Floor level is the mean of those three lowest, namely 22.4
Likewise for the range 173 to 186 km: 22.9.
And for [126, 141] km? 22.2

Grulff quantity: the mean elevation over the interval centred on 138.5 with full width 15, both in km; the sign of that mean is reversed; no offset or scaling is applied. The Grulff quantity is -22.0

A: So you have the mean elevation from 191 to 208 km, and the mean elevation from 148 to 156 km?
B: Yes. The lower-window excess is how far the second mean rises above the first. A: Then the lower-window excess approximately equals -3.3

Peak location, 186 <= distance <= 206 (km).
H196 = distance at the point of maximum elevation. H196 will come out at 192.0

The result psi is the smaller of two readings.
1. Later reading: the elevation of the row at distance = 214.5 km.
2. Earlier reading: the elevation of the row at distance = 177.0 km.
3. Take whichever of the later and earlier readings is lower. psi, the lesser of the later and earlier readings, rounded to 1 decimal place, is 23.5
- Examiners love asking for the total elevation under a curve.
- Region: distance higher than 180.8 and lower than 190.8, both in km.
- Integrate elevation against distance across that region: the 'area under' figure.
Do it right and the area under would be 257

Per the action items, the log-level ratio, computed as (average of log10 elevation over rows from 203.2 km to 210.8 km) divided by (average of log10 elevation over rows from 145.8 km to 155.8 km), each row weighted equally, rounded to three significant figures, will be 1.05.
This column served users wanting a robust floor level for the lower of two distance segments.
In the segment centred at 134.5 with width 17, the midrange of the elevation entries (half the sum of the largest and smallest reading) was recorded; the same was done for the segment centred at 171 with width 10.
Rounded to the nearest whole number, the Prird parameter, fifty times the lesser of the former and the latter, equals 1166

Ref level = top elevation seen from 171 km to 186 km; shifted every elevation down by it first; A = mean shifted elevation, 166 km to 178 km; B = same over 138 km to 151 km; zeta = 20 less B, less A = 28.6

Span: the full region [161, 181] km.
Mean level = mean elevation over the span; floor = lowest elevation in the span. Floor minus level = -2.0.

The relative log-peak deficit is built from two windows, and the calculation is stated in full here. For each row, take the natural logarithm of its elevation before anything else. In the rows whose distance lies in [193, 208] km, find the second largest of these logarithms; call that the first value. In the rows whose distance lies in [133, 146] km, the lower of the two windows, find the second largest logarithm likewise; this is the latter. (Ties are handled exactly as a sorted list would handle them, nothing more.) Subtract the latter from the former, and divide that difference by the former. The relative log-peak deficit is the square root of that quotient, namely 0.212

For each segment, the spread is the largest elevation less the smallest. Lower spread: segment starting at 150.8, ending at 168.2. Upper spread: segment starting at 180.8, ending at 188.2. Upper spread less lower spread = 1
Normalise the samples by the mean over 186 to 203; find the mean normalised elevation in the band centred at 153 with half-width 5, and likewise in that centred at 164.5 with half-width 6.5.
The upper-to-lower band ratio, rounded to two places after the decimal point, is 1.02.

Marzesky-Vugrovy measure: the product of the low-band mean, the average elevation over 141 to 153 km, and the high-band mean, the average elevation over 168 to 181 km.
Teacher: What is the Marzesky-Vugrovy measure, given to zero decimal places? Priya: 508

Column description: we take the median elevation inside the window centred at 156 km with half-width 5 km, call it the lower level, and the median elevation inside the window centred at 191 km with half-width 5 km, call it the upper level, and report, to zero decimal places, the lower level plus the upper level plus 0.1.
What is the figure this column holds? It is 50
